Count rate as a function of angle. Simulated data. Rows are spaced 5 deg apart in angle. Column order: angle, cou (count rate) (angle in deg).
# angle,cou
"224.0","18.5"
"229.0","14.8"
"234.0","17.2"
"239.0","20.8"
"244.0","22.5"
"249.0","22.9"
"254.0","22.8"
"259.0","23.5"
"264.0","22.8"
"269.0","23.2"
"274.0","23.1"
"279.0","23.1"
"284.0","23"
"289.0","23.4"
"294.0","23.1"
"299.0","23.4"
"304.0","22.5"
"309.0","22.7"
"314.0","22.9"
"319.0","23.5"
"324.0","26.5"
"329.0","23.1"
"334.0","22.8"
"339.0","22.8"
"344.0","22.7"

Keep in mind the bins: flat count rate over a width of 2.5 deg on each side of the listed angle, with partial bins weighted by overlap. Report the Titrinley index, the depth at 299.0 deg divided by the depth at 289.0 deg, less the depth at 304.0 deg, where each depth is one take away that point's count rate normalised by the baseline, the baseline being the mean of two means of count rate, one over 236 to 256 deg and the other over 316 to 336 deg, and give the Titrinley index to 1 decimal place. 1.0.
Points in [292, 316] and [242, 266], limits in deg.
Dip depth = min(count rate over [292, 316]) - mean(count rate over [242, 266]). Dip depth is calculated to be -0.4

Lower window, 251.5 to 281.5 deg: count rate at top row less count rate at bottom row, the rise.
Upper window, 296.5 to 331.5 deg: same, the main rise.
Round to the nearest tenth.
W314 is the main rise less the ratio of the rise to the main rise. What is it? 0.7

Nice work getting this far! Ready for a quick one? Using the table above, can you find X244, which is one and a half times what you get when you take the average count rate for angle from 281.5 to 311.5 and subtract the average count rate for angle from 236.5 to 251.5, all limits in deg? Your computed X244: 1.4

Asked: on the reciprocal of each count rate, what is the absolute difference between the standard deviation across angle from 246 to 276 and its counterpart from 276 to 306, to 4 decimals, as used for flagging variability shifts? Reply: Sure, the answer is 0.0001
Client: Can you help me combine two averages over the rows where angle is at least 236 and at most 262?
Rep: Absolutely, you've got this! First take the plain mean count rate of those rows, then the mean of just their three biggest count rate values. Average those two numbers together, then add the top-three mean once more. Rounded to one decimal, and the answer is 45.8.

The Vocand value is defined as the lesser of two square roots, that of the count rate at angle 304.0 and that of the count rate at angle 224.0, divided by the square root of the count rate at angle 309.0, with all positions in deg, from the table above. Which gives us 0.90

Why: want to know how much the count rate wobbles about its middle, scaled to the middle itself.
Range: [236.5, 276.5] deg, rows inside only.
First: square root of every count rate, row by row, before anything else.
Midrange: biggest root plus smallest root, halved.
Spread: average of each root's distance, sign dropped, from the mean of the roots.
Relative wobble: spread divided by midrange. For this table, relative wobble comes 0.012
